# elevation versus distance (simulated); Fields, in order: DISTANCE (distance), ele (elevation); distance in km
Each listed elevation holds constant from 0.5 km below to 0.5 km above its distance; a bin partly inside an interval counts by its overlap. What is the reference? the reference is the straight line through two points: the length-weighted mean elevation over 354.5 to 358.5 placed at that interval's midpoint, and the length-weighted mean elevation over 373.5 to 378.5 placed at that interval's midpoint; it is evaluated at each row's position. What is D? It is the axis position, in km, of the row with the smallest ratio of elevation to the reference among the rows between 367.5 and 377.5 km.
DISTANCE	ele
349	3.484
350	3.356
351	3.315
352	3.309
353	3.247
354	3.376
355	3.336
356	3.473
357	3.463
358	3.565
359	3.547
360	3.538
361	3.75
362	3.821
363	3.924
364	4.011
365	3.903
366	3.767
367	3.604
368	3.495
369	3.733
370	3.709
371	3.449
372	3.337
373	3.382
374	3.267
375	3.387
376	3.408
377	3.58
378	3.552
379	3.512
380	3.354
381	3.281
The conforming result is 374 km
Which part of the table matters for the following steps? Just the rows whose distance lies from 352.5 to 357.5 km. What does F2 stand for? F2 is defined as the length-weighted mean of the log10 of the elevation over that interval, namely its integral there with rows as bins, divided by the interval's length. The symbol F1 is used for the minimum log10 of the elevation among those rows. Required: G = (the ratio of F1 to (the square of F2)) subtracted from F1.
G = -1.32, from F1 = 0.51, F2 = 0.529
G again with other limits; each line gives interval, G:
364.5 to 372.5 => -1.15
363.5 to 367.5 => -1.09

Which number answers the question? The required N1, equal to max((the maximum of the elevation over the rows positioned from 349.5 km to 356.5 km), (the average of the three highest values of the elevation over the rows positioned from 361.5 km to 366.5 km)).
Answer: 3.95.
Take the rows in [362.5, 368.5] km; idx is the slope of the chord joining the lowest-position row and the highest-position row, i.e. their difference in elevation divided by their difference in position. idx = -0.09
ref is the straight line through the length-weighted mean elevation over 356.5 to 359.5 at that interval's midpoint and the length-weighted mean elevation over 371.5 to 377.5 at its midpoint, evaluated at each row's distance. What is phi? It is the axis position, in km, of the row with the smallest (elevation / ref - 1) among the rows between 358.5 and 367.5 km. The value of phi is 360 km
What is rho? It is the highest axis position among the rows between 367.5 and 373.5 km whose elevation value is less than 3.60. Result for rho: 373 km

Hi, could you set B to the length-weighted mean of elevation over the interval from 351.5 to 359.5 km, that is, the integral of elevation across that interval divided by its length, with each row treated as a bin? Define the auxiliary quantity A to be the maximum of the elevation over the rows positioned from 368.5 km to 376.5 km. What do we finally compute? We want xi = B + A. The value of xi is 7.1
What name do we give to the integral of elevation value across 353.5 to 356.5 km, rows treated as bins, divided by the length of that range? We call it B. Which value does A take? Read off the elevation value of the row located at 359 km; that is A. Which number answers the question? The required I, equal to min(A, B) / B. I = 1.00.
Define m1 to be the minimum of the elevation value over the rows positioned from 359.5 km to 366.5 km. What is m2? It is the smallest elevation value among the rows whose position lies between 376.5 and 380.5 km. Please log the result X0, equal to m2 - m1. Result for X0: -0.18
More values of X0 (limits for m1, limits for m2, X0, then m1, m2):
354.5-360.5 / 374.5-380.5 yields 0.02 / 3.336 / 3.354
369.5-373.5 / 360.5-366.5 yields 0.41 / 3.337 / 3.75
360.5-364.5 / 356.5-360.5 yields -0.29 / 3.75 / 3.463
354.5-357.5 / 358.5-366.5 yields 0.20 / 3.336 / 3.538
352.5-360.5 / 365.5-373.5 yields 0.09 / 3.247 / 3.337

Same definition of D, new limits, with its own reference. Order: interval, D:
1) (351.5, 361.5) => 353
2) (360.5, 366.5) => 361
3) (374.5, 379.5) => 375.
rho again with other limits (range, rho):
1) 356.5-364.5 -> 360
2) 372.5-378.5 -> 378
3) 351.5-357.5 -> 357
